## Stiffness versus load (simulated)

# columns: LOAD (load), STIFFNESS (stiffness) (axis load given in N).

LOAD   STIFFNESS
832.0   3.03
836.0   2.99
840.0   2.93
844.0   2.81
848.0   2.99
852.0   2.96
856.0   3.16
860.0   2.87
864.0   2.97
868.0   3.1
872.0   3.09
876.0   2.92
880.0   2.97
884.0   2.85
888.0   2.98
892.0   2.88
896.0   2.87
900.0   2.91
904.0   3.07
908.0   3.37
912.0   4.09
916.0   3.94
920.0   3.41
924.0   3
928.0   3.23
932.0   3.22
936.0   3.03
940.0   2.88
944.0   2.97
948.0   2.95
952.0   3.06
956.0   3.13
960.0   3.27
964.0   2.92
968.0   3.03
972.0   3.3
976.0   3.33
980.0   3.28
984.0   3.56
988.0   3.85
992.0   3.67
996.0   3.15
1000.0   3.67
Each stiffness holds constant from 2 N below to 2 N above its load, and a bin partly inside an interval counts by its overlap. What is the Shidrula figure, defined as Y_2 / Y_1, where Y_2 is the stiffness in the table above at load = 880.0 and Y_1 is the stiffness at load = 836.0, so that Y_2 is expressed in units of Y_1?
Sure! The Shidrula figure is 0.99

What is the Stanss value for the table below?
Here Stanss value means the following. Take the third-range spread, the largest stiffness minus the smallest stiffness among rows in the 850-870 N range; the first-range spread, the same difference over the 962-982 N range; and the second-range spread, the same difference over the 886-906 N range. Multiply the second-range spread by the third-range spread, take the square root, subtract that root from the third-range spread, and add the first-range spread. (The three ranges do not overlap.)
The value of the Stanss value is 0.46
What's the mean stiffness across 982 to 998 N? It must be 3.56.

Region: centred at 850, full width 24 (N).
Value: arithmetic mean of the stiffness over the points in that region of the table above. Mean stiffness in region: 2.95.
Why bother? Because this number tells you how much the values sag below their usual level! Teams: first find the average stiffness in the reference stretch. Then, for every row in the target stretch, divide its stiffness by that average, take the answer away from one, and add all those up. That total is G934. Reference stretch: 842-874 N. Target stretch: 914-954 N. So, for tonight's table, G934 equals -0.59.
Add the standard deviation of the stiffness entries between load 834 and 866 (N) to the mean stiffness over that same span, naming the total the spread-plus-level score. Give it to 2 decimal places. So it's 3.06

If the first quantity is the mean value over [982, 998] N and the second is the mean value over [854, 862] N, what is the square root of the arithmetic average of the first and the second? 1.81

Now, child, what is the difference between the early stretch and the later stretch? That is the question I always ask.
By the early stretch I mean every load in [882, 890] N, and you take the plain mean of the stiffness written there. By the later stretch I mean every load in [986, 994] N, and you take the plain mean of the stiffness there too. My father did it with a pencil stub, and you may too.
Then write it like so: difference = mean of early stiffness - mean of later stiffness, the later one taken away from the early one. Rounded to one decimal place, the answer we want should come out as -0.8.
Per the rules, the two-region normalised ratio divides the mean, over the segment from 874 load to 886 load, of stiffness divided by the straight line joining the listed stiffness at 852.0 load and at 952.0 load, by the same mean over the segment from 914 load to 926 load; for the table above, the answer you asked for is 0.86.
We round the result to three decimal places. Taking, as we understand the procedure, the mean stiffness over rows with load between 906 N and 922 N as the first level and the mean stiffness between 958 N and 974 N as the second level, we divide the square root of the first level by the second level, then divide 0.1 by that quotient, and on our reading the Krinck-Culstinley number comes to 0.163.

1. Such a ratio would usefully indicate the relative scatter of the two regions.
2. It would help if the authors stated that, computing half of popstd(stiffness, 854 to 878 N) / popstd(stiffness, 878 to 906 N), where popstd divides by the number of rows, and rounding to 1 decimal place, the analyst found 0.7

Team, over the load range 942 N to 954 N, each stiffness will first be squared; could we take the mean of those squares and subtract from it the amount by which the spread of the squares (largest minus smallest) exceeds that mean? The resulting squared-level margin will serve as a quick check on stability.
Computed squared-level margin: 17.3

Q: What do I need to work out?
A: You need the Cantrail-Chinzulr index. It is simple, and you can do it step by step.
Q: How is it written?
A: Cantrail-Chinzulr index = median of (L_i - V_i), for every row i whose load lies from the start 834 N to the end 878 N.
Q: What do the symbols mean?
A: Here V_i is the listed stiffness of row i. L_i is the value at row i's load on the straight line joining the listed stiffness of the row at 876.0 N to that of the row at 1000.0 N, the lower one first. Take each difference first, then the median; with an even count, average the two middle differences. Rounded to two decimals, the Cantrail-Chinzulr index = -0.19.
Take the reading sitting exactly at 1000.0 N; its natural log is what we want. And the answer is 1.30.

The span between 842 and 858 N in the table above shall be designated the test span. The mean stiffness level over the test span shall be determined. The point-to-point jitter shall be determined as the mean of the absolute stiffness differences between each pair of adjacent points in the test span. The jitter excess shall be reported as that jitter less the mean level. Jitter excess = -2.84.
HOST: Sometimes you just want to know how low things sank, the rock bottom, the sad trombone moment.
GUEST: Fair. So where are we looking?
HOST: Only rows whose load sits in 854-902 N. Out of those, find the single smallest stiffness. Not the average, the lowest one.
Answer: 2.85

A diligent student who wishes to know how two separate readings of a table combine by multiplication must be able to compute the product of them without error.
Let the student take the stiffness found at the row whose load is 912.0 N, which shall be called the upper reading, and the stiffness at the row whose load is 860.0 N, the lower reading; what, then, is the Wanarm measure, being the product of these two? 11.7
